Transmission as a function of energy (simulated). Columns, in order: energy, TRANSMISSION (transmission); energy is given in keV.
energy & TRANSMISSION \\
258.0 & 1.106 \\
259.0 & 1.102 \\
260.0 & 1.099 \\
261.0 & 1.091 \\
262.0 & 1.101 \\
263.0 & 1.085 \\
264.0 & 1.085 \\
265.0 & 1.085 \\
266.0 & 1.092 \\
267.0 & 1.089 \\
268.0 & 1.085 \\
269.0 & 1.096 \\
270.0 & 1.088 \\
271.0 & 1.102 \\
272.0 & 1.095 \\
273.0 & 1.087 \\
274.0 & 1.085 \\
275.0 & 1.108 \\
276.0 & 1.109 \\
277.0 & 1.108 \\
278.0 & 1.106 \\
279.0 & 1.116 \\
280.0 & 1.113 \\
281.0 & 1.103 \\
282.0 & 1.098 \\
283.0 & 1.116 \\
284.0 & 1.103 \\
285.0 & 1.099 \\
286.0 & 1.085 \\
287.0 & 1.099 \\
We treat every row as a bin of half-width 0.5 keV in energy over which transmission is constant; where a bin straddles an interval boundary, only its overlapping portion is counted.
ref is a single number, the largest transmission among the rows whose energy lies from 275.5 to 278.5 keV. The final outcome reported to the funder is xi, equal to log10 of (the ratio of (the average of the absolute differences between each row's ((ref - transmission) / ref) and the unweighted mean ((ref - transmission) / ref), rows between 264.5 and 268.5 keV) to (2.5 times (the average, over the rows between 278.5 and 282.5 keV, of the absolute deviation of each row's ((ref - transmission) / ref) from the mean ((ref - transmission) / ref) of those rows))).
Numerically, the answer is -0.80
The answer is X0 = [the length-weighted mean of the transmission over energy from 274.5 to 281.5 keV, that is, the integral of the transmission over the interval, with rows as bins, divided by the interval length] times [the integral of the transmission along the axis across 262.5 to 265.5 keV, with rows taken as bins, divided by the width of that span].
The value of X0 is 1.20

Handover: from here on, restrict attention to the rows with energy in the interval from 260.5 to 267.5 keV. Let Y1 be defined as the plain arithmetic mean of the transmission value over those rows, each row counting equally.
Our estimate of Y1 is 1.09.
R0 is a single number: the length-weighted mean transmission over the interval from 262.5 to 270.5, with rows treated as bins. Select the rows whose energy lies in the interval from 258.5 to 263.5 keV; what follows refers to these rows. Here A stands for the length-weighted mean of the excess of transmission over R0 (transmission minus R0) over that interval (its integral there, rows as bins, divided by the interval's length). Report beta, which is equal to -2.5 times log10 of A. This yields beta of 5.3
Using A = 0.007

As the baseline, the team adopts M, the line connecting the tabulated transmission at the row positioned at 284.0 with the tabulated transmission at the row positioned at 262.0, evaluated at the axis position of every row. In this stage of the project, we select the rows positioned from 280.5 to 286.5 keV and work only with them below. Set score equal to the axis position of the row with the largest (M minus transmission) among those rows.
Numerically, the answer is 286.0 keV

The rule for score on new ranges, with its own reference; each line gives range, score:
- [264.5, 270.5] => 268.0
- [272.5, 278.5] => 274.0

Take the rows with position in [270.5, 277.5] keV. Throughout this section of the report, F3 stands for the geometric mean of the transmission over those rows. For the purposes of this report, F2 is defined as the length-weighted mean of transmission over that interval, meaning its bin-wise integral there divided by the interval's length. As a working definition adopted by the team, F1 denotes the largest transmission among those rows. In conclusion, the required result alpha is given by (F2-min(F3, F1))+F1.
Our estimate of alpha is 1.11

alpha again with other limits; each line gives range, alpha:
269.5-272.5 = 1.10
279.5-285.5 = 1.12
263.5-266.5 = 1.09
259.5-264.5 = 1.10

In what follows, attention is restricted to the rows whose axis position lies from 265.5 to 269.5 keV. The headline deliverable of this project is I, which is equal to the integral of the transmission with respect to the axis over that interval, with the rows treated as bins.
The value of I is 4.4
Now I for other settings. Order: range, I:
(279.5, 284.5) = 5.5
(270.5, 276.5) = 6.6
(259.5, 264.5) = 5.5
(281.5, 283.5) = 2.2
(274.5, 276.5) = 2.2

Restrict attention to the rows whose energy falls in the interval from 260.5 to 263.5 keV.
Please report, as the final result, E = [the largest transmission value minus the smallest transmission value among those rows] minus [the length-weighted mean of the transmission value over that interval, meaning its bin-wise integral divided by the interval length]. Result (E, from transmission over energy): -1.076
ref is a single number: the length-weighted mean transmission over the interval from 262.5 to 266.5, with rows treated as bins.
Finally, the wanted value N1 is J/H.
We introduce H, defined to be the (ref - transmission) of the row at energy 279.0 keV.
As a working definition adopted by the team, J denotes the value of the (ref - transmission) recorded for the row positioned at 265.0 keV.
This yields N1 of -0.1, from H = -0.029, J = 0.002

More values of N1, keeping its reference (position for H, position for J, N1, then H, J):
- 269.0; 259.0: 1.6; -0.009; -0.015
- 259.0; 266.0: 0.3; -0.015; -0.005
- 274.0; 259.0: -8.7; 0.002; -0.015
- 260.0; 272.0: 0.7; -0.012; -0.008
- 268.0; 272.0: -4.7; 0.002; -0.008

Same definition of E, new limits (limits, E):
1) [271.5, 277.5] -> -1.075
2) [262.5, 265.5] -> -1.085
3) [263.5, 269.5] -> -1.078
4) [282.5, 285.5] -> -1.089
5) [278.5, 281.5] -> -1.098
